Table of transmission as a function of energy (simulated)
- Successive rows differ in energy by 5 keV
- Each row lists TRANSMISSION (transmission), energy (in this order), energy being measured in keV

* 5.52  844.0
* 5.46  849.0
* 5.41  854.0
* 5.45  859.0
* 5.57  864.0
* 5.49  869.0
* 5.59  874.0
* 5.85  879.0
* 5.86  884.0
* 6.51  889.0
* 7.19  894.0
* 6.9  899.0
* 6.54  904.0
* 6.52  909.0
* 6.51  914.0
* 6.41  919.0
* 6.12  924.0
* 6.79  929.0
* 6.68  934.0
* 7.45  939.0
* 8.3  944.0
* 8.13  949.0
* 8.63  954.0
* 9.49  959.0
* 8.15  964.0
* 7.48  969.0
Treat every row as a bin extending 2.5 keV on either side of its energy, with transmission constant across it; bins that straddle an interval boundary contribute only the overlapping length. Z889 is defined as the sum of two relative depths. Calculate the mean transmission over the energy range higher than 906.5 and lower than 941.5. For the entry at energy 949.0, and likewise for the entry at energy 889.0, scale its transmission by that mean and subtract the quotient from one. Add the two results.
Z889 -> -0.20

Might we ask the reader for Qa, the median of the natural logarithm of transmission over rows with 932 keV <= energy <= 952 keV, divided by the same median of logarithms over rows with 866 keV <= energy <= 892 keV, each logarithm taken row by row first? 1.16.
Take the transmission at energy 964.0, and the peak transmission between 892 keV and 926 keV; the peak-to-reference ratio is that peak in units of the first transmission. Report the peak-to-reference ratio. 0.88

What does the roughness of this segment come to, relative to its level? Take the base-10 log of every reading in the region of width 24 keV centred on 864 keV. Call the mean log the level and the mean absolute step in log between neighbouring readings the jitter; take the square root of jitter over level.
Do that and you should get 0.10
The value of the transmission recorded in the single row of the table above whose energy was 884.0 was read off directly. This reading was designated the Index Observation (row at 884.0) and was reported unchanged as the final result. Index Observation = 5.86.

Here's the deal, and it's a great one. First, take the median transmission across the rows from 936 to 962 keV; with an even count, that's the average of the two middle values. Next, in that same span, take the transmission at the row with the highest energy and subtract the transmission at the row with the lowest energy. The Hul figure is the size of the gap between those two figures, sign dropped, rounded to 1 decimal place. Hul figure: 6.3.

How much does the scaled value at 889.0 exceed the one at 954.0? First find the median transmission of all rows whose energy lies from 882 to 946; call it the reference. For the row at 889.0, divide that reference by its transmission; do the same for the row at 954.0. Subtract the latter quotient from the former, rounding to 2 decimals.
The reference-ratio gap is 0.25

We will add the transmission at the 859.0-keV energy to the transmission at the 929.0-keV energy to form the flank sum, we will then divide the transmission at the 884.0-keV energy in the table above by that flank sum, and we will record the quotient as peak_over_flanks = 0.479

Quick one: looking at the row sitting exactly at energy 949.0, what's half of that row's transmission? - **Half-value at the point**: 4.1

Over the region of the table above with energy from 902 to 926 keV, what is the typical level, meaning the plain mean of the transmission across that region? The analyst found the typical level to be 6.42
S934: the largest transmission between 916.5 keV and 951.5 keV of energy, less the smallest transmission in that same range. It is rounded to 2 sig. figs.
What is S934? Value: 2.2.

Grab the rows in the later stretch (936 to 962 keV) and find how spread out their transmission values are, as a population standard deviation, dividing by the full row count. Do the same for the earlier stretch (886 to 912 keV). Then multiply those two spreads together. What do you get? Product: 0.18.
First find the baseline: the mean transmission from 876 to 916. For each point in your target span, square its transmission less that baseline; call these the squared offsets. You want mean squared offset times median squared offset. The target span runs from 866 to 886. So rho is 0.4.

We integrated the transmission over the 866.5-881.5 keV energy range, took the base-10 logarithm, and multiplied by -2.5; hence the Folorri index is -4.82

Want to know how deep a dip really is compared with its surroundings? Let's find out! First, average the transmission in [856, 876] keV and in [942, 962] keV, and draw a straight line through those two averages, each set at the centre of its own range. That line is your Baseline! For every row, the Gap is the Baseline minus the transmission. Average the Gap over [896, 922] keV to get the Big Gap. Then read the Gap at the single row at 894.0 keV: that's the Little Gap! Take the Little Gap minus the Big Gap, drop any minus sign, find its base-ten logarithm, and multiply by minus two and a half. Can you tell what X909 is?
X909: -0.16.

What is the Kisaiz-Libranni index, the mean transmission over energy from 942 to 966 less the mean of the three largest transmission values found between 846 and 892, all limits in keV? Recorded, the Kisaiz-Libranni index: 2.5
